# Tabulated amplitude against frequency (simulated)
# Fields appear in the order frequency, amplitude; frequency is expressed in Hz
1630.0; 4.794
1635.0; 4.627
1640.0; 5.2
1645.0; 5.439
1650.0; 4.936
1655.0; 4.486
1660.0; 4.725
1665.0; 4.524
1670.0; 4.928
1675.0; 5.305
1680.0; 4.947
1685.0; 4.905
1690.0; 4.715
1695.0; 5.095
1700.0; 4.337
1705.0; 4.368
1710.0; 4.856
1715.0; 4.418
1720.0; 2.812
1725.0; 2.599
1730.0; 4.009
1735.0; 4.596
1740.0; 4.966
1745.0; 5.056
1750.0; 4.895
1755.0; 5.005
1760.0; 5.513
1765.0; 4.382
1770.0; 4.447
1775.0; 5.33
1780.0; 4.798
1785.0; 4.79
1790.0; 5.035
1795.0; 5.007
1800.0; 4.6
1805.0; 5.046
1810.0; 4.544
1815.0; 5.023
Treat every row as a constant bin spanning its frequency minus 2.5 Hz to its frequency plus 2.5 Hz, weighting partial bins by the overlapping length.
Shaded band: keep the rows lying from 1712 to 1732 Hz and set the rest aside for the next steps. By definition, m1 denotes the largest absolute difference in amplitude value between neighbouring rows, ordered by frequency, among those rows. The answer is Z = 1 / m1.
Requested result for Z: 0.6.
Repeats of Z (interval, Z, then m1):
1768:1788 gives 1.1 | 0.88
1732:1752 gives 2.7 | 0.37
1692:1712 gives 1.3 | 0.76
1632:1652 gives 1.7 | 0.57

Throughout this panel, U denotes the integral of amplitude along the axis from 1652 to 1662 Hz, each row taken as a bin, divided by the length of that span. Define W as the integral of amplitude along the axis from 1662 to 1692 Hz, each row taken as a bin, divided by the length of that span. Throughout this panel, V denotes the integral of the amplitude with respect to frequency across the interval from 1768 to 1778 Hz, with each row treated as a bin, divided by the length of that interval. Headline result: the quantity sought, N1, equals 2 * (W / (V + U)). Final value 1.03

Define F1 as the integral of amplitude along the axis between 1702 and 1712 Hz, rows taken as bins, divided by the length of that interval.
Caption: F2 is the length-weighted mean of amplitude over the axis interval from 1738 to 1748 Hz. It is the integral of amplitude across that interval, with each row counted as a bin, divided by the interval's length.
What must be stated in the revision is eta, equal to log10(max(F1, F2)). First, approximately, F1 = 4.59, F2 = 5.0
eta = 0.700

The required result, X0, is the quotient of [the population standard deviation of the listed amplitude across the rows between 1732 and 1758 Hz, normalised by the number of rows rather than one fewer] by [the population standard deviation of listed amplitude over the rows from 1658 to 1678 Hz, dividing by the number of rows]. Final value 0.56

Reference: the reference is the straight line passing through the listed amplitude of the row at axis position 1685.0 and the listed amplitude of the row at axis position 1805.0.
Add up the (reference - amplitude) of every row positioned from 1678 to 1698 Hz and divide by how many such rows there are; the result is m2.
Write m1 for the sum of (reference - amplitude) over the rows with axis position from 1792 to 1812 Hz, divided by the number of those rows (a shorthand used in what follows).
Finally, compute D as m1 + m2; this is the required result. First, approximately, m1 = 0.24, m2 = -0.01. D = 0.2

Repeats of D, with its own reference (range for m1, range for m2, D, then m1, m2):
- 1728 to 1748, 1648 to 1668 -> 0.5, 0.31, 0.20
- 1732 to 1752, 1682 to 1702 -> 0.2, 0.09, 0.15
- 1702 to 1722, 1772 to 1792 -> 0.9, 0.82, 0.03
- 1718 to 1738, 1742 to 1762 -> 1.3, 1.45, -0.13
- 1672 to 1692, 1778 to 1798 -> 0.1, -0.07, 0.12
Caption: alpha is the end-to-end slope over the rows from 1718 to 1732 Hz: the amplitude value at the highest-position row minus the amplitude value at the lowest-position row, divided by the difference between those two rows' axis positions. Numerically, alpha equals 0.12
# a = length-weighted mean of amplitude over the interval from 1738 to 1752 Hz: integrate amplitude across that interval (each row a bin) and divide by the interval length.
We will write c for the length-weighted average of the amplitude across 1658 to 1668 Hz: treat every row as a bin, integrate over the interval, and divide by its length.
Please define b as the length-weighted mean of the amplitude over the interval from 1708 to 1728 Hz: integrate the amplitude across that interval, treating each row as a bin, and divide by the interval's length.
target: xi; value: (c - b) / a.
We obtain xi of 0.20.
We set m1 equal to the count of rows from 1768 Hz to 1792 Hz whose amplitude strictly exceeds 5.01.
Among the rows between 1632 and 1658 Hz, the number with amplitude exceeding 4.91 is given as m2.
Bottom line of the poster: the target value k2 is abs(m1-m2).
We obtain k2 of 1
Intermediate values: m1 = 2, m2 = 3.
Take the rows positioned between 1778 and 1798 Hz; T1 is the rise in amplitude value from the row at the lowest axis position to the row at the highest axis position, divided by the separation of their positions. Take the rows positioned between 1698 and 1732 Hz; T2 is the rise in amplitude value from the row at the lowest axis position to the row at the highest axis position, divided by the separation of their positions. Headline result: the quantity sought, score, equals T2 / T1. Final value -0.8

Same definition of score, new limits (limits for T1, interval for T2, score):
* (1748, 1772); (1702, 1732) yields 0.6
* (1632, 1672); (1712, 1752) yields 1.6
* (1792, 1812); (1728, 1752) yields -1.4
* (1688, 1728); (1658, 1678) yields -0.6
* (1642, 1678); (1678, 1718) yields 3.4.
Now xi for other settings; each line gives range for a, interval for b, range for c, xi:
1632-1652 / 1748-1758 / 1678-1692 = -0.02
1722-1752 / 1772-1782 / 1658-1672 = -0.08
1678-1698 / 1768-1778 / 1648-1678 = -0.02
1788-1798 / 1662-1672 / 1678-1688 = 0.04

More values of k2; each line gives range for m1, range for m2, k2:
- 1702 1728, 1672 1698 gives 3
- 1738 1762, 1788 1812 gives 1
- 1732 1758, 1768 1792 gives 1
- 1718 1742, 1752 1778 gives 3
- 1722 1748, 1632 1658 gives 2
